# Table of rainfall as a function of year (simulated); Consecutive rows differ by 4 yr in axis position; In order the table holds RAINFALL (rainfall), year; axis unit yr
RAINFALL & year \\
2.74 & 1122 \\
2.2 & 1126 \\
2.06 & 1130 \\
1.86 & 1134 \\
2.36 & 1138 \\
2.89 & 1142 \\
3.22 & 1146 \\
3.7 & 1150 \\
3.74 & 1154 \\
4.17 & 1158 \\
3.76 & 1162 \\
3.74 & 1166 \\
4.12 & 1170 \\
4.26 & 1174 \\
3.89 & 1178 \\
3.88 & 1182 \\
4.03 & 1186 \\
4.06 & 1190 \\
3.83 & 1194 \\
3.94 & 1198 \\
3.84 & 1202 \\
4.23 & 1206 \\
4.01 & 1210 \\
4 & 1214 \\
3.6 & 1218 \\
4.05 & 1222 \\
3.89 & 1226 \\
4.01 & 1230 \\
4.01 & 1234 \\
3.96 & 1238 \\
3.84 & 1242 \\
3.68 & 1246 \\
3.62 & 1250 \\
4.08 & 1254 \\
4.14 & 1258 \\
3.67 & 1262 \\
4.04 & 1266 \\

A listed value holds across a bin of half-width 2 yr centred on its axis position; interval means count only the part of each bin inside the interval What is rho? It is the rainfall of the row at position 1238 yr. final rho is 3.96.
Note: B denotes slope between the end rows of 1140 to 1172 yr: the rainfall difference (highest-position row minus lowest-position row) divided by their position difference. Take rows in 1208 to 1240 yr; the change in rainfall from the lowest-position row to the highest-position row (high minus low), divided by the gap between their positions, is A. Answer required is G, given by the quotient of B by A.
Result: -25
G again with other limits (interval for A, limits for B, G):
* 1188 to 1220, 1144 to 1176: -2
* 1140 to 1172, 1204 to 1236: 0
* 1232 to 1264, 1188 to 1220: 1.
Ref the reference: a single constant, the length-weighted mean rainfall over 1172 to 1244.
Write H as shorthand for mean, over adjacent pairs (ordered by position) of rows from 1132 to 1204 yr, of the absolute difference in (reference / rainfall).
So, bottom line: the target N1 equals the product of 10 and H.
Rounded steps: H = 0.10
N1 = 1.0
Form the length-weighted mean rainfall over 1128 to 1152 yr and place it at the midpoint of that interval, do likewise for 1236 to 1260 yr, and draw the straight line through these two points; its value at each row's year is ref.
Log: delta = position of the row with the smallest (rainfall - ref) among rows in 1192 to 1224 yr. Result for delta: 1218 yr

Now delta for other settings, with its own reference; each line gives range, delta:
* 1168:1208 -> 1202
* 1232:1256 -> 1250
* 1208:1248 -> 1246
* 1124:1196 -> 1134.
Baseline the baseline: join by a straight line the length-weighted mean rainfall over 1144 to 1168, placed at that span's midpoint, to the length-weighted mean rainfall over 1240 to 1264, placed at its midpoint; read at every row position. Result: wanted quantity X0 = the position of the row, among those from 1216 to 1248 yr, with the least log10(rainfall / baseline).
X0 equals 1218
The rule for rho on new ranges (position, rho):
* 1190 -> 4.06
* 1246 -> 3.68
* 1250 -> 3.62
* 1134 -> 1.86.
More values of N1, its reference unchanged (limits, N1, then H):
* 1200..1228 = 0.7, 0.07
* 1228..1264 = 0.5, 0.05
